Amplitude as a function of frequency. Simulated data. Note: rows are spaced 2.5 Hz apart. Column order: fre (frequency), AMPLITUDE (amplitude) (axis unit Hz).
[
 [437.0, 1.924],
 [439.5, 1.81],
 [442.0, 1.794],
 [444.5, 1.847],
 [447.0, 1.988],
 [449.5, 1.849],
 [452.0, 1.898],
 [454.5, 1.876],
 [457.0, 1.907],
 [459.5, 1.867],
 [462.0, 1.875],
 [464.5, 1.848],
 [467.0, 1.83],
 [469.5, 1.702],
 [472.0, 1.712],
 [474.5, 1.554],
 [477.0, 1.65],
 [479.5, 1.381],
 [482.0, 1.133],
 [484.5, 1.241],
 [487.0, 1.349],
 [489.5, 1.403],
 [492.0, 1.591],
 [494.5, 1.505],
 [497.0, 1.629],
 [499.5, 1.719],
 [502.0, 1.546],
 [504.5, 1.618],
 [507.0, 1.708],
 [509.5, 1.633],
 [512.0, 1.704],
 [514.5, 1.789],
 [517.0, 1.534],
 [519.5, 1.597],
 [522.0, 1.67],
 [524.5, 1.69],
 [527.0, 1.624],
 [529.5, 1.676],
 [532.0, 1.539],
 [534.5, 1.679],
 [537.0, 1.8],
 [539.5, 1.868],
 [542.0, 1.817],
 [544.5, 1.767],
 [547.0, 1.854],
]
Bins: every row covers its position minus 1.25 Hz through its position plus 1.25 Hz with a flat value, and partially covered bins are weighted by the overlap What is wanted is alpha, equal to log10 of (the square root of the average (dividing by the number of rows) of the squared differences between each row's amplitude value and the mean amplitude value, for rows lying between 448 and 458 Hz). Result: -1.65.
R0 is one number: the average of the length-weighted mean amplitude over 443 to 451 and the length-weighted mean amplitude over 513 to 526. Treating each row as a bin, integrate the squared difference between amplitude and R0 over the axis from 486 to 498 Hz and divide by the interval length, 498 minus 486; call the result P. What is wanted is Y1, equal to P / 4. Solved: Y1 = 0.0221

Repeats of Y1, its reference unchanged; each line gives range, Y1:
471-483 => 0.0308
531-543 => 0.0036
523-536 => 0.0050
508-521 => 0.0055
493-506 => 0.0085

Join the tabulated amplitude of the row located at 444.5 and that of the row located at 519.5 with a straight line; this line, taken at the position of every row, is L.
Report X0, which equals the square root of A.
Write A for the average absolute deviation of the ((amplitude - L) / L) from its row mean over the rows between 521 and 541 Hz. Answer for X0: 0.233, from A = 0.054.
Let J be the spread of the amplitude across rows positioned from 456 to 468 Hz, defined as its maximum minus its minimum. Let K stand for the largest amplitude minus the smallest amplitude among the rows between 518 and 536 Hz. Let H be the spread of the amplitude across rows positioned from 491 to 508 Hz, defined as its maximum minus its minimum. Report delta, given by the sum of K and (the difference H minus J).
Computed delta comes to 0.29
